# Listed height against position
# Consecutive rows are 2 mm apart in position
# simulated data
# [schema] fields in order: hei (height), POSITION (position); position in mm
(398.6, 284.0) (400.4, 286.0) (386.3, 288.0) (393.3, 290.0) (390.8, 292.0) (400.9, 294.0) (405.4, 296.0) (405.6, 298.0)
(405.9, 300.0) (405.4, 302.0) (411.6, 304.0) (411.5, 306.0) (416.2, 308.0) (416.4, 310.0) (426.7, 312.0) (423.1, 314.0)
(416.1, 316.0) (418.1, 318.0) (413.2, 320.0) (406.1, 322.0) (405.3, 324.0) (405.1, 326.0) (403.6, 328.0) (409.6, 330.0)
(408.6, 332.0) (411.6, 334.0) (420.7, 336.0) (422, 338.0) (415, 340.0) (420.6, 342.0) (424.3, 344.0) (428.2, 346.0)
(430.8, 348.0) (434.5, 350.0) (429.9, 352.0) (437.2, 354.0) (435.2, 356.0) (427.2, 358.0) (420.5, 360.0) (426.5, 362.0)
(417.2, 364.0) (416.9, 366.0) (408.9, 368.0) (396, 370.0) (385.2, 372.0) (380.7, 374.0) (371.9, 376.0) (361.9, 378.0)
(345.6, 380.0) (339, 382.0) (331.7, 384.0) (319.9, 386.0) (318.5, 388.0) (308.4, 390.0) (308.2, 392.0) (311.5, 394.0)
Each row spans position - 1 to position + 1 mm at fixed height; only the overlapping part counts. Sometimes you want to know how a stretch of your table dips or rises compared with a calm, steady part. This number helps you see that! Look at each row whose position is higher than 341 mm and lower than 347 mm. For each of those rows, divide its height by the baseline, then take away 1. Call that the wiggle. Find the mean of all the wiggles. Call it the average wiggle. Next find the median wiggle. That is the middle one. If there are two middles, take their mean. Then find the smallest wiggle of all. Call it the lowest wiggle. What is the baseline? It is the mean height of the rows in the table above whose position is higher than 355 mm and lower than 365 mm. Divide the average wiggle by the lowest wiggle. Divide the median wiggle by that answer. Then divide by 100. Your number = -0.0001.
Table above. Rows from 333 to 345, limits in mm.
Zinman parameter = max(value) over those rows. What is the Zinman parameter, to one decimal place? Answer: 424.3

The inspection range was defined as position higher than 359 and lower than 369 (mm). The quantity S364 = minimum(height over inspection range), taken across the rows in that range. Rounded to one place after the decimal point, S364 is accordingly 408.9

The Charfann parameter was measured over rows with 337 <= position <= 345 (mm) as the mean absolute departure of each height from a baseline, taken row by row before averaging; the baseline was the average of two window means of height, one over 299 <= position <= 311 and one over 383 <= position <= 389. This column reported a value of 53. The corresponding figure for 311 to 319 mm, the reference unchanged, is 54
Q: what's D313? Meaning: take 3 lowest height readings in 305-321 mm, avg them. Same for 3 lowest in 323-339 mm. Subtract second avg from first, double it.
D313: 18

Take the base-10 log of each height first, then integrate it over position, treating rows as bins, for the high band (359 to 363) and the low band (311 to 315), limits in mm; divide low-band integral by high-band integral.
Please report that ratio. 1.00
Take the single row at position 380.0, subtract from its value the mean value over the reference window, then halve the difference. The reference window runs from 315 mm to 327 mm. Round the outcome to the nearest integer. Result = -33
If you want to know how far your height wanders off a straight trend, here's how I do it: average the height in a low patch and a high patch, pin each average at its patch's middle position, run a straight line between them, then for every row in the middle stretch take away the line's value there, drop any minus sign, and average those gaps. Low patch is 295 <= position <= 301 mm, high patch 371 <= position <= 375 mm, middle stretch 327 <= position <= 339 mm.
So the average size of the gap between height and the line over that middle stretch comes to 18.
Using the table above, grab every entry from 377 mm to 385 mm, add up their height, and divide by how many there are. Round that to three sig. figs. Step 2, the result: 345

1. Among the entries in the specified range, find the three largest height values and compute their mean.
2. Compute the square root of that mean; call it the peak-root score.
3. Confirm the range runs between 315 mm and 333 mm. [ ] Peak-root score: 20.4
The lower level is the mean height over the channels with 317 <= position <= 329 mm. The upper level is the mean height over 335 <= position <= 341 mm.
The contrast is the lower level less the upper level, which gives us -11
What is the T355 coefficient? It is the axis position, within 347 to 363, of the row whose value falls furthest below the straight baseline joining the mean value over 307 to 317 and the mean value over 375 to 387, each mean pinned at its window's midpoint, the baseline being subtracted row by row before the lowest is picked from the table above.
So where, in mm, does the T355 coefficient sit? 348.0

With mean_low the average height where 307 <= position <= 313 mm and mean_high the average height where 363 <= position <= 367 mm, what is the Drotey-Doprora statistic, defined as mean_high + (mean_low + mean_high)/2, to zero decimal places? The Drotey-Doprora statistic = 835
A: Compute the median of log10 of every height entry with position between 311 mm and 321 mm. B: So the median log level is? 2.62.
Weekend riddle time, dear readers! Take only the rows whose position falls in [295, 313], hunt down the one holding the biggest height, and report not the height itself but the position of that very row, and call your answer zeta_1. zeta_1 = 312.0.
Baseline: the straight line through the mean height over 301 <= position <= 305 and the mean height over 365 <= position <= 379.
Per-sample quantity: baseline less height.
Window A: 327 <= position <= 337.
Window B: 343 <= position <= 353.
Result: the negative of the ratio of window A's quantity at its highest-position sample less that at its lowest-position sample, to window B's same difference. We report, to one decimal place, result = -2.5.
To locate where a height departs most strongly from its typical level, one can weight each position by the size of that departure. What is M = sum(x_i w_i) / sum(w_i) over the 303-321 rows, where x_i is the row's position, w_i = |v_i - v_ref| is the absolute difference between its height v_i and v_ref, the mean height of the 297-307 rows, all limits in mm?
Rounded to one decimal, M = 312.8 mm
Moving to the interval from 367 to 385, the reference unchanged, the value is 379.2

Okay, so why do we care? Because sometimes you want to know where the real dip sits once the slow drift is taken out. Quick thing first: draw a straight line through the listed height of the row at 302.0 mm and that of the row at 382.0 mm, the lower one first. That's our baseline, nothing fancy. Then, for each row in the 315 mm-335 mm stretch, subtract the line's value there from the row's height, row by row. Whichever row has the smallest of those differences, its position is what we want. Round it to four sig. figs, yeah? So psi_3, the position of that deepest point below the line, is 322.0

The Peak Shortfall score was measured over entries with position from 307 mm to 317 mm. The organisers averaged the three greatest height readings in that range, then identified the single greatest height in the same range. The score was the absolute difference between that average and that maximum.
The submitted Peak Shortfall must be 4.6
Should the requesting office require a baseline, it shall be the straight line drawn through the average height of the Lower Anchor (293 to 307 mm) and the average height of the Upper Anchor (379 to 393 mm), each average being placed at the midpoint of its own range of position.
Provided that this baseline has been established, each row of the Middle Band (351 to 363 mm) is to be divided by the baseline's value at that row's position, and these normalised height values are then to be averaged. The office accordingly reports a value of 1.22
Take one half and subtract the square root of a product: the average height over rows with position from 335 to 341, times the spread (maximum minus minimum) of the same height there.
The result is -53.7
